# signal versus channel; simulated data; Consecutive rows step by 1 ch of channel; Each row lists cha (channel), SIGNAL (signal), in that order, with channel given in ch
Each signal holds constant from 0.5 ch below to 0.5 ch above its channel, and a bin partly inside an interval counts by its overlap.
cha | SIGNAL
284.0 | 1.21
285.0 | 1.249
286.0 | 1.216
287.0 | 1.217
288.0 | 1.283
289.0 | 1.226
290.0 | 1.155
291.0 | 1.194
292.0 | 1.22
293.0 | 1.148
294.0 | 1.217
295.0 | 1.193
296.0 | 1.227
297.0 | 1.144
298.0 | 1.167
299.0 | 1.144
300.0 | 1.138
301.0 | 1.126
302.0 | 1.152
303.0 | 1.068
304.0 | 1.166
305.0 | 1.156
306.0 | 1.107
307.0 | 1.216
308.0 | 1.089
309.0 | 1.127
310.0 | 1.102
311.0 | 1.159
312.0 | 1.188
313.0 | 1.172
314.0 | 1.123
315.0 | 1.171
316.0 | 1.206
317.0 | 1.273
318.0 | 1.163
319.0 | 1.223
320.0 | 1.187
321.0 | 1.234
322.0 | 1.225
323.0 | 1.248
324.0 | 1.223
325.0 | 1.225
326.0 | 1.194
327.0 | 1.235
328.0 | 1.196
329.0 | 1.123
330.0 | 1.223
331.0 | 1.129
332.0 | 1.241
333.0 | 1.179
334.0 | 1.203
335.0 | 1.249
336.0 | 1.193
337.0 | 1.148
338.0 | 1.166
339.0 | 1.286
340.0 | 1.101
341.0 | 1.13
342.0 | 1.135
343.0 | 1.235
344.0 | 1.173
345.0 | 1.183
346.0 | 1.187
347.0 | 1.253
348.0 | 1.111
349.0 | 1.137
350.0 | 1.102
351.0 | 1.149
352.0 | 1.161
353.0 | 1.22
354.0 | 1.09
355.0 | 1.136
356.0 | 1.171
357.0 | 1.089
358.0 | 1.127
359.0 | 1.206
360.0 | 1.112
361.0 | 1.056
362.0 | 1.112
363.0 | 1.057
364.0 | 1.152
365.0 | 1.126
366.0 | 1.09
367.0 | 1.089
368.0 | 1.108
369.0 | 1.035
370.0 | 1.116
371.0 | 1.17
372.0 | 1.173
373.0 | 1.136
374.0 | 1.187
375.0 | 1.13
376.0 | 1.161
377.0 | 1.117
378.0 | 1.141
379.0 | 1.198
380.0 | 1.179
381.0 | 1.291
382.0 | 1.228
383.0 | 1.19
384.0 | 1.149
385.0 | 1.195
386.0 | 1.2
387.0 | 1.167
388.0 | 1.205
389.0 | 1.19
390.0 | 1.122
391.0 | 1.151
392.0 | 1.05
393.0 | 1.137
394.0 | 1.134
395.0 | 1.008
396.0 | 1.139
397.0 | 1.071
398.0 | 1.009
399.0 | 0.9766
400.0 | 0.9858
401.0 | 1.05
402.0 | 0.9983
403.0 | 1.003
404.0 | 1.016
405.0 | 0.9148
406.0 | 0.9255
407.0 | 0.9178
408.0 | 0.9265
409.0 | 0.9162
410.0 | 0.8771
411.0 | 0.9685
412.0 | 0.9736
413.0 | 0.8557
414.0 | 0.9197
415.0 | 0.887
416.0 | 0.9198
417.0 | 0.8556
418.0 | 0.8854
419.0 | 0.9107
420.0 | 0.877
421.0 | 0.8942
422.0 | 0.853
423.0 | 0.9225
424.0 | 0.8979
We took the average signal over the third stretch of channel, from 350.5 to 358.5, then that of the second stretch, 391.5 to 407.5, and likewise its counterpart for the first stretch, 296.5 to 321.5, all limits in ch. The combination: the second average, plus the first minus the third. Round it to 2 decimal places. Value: 1.04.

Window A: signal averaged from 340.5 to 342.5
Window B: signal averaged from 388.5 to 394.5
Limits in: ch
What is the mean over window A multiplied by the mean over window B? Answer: 1.28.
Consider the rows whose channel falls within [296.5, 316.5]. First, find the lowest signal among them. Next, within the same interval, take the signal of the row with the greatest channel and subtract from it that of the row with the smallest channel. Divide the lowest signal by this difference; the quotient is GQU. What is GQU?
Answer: 17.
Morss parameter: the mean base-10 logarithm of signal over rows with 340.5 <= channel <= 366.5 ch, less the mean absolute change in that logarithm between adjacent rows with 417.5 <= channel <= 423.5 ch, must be 0.039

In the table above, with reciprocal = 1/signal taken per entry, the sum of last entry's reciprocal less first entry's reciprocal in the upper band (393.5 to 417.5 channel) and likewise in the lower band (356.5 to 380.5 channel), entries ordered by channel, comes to 0.22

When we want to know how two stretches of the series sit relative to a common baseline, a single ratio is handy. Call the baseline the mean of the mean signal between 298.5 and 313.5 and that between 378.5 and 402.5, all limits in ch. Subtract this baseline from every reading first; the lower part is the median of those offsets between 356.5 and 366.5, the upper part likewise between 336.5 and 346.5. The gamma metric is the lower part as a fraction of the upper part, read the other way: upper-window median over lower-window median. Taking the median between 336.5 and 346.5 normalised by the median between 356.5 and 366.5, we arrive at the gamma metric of -2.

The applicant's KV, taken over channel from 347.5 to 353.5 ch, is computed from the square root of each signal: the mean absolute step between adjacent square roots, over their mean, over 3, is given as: 0.005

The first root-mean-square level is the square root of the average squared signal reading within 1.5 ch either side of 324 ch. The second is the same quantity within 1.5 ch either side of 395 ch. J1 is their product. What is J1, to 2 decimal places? 1.35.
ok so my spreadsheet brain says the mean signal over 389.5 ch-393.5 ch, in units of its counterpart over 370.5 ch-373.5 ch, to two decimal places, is 0.96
